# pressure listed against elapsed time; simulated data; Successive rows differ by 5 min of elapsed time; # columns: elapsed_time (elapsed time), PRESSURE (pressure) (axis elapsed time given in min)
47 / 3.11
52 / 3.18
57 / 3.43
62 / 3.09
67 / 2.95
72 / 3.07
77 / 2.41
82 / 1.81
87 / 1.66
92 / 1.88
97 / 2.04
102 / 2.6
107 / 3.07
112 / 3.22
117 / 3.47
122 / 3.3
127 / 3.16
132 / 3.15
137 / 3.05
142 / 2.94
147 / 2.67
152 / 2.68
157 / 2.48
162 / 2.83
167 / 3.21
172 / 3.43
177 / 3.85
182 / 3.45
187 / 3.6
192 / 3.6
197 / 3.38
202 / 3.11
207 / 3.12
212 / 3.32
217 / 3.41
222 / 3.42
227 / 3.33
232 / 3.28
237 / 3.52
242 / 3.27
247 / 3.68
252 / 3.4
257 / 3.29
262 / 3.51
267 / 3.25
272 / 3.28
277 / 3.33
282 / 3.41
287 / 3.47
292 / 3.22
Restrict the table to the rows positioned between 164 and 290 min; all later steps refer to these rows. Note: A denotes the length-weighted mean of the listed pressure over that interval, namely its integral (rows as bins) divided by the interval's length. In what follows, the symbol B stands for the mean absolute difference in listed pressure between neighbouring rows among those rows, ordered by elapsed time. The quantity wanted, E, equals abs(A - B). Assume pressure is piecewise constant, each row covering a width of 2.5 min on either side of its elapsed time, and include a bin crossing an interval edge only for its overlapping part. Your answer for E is 3.22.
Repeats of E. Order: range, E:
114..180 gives 2.90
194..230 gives 3.19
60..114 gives 2.19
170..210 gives 3.23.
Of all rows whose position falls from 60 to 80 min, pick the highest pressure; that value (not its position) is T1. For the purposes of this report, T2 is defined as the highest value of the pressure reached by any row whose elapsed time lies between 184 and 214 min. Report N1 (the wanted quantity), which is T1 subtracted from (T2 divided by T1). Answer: -1.92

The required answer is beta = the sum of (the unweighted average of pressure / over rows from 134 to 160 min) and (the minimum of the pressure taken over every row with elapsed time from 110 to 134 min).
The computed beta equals 5.9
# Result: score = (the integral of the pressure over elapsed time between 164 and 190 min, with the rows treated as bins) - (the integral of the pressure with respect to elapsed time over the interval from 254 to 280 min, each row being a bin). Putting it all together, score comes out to 4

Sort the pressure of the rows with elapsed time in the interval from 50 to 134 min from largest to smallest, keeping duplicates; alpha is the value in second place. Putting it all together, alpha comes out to 3.43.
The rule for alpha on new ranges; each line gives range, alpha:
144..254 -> 3.68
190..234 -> 3.42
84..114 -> 3.07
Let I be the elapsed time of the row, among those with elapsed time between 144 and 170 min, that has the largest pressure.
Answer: 167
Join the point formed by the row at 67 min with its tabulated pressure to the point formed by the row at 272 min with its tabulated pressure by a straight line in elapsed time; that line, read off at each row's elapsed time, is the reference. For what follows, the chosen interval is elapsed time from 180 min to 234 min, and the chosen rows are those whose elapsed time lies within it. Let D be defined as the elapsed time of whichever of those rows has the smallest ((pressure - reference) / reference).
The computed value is 202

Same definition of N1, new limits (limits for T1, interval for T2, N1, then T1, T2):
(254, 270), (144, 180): -2.41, 3.51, 3.85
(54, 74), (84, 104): -2.67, 3.43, 2.6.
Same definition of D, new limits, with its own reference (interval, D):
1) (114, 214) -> 157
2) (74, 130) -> 87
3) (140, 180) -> 157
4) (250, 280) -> 267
